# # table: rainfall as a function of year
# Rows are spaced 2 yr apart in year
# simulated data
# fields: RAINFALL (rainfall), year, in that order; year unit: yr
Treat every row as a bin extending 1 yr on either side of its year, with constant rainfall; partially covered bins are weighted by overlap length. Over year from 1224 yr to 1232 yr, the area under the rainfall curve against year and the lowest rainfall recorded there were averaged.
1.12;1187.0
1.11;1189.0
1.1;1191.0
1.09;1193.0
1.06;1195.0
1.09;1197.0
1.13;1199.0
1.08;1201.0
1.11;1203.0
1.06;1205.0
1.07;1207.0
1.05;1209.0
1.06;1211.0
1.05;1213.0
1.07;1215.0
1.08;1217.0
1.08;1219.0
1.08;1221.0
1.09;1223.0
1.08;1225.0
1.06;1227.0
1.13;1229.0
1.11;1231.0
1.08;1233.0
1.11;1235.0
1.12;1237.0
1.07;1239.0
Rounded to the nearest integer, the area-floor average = 5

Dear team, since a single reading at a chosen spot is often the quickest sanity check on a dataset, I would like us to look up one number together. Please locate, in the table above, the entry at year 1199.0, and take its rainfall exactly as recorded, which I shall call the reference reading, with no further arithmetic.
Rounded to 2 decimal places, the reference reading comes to 1.13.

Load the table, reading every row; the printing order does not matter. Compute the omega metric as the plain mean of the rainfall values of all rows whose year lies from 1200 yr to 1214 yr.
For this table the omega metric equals 1.07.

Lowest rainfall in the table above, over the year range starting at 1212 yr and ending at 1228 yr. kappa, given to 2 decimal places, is 1.05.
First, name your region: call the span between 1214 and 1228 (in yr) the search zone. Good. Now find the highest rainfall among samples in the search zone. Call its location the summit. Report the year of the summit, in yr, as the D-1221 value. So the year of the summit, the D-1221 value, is 1223.0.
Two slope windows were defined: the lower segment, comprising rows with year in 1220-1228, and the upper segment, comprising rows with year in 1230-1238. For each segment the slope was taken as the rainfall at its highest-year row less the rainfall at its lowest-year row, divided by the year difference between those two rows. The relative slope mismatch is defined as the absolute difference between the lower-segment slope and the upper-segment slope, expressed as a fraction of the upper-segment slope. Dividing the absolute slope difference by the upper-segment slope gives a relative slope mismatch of 3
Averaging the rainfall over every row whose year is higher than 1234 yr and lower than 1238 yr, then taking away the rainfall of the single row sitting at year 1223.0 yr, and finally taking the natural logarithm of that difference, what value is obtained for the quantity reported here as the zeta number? -3.69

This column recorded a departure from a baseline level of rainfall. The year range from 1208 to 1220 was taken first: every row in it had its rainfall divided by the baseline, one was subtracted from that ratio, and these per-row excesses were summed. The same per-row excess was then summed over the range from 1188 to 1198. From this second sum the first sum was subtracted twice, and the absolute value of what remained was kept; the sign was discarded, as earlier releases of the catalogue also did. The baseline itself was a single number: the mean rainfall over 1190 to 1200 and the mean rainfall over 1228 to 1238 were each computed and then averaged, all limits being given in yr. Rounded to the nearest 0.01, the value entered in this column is 0.35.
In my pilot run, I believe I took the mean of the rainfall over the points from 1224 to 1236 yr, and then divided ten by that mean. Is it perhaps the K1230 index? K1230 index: 9.13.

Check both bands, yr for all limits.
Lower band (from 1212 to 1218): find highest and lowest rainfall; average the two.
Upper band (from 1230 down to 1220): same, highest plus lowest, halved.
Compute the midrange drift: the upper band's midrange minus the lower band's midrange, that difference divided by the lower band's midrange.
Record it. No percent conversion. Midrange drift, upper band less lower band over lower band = 0.028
